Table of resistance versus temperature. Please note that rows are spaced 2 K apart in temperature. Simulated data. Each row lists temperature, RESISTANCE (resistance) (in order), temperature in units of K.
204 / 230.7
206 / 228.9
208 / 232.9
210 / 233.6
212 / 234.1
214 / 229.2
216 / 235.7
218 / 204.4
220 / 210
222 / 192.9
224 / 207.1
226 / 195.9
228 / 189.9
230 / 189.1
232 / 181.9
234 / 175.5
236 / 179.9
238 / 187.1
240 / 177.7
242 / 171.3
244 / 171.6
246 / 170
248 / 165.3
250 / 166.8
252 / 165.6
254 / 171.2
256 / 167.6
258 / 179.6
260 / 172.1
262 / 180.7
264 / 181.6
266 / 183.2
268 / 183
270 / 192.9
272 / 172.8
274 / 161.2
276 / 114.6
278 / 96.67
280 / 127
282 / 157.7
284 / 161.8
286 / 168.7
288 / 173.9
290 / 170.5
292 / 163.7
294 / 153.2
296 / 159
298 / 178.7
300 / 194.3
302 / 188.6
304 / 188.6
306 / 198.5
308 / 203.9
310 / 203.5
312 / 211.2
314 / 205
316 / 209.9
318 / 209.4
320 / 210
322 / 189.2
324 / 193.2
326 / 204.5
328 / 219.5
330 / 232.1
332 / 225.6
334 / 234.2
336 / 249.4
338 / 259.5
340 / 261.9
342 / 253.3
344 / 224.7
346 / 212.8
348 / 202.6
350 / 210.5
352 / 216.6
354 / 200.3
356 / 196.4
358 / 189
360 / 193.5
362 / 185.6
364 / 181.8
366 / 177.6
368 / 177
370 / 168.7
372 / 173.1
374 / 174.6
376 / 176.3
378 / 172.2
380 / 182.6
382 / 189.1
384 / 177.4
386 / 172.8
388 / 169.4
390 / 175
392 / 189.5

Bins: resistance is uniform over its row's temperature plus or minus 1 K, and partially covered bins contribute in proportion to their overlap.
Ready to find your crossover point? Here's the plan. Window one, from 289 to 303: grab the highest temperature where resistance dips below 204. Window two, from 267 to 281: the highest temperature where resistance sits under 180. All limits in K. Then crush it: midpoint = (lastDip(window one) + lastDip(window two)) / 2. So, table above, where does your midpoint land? 291 K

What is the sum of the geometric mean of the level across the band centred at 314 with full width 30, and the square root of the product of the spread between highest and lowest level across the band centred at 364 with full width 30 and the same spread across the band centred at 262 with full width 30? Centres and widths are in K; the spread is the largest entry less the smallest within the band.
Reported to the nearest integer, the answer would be 263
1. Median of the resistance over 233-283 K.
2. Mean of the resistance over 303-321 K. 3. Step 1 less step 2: -33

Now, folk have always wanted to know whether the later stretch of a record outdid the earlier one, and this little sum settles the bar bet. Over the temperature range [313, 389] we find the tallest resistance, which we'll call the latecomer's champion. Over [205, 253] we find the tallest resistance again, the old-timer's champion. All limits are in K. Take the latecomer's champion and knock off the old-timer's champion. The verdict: 26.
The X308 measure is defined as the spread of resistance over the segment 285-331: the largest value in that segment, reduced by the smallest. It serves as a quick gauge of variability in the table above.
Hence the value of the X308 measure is 79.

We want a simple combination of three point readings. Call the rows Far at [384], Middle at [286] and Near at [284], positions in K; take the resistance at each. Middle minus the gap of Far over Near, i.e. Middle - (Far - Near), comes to 153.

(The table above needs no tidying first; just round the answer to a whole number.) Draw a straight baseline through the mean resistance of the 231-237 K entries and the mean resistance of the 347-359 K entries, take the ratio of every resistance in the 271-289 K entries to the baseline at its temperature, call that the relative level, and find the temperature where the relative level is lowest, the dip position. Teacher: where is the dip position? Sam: 278 K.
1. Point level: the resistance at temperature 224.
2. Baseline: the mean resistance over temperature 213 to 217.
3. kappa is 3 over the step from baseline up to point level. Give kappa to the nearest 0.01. -0.12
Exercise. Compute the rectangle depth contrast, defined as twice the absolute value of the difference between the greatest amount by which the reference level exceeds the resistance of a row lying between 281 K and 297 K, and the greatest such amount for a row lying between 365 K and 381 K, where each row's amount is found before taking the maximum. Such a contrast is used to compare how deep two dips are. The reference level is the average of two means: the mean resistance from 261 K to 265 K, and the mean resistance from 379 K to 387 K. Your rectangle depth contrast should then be 31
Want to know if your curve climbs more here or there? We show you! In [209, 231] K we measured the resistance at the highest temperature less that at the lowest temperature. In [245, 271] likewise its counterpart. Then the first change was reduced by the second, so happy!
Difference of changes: -67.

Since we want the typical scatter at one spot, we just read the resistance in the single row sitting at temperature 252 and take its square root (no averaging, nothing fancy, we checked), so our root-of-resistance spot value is 12.9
